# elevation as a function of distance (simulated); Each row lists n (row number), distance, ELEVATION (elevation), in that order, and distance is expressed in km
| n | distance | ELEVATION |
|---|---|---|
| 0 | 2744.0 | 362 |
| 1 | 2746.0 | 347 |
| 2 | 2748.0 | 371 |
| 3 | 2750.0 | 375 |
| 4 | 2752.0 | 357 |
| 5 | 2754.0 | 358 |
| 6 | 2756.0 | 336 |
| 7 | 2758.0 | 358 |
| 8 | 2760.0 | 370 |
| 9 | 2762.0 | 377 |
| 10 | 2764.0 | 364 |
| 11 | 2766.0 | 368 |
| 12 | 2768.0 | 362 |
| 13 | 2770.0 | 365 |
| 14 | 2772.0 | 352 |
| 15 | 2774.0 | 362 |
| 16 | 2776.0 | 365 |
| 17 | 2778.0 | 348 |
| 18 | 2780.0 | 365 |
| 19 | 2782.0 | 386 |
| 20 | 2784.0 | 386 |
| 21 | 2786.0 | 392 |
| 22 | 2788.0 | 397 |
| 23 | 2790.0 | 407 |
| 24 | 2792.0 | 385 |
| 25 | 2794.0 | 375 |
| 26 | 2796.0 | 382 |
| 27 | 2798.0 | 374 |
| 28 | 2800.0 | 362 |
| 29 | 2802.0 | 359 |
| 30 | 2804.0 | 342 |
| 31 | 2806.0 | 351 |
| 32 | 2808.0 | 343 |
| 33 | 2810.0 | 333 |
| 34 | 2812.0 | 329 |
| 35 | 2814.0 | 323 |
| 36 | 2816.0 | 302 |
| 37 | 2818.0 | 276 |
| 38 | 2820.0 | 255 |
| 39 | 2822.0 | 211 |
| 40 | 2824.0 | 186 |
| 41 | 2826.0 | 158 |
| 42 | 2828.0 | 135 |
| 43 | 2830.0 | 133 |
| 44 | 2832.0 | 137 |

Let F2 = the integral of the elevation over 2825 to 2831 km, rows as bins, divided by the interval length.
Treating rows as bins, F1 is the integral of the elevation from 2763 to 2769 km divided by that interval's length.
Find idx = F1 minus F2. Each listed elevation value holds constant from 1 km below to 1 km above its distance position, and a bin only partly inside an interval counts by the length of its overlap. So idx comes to 223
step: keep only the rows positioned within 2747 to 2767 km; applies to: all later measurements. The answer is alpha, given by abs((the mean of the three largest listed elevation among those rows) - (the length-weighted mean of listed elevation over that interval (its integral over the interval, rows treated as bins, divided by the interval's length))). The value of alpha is 10.9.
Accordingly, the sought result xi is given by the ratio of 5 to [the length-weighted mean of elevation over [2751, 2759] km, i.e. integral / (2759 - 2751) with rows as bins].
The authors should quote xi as 0.0142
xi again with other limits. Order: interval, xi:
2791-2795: 0.0132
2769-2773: 0.0139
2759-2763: 0.0134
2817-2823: 0.0202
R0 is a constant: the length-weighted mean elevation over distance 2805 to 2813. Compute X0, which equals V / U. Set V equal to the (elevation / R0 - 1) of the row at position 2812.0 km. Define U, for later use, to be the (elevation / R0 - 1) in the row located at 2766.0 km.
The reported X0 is -0.3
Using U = 0.086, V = -0.03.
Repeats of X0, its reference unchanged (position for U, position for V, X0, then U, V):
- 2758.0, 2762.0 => 2.0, 0.056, 0.11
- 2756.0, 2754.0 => -6.3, -0.009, 0.06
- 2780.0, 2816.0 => -1.4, 0.077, -0.11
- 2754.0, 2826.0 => -9.5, 0.056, -0.53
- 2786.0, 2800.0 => 0.4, 0.156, 0.07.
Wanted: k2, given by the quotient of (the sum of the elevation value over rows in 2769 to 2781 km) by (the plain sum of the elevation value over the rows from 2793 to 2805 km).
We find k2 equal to 0.98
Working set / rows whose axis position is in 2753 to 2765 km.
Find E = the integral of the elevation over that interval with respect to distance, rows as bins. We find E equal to 4326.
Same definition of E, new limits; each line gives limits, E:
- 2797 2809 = 4262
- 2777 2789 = 4548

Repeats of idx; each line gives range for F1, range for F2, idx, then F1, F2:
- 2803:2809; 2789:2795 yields -44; 345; 389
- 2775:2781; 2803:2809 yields 14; 359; 345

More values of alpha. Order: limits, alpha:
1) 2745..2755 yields 6.4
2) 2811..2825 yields 49.1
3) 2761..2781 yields 7.2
